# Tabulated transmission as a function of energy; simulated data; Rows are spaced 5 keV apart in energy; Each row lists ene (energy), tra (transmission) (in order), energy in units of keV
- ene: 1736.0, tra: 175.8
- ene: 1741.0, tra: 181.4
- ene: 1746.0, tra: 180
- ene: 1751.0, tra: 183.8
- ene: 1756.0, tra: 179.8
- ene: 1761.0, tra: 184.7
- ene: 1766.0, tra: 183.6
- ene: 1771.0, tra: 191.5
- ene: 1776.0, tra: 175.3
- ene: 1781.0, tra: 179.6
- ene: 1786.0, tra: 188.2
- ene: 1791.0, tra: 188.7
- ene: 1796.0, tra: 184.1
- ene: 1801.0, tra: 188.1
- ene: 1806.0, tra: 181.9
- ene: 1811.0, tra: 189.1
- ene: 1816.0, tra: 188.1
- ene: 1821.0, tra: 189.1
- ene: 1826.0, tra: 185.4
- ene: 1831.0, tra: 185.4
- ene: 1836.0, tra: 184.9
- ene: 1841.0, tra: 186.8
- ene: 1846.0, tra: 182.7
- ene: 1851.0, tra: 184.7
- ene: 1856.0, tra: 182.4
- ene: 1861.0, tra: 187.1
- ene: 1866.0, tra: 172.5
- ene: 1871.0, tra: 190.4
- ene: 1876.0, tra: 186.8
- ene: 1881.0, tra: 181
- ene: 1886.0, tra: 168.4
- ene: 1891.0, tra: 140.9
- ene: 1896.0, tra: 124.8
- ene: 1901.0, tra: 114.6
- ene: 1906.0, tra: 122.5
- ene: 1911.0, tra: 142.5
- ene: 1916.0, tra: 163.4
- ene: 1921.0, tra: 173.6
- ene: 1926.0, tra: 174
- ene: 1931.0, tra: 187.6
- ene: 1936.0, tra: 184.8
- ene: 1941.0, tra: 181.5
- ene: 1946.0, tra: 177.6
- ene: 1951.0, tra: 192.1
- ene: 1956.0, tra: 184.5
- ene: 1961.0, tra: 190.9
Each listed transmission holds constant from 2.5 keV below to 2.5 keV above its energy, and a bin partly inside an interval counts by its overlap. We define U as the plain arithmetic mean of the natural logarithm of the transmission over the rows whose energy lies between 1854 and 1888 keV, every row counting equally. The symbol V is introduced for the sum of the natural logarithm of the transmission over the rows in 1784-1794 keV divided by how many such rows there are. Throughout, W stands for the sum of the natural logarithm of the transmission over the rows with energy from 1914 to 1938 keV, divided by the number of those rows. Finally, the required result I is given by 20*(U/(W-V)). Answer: -1582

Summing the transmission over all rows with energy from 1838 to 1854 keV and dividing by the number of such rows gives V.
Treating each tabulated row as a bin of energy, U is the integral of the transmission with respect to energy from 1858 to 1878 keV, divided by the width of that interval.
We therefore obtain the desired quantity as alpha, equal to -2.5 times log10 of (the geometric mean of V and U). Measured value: -5.66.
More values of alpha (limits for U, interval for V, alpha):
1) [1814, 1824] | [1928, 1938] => -5.68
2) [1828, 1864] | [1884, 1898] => -5.53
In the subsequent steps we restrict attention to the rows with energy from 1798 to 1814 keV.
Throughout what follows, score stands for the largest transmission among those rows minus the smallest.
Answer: 7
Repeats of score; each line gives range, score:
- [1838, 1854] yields 4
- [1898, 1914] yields 28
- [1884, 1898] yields 44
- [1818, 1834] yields 4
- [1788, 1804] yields 5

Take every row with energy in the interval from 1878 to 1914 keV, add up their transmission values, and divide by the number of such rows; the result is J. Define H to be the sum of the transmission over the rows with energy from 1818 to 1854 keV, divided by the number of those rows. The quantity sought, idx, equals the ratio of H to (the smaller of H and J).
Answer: 1.31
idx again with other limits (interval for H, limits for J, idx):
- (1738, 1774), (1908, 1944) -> 1.06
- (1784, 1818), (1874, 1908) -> 1.26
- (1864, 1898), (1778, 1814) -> 1.00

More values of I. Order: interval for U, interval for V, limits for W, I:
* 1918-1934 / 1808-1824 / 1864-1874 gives -2544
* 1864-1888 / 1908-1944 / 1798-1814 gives 1282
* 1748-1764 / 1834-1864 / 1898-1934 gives -529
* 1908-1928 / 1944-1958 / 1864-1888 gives -3701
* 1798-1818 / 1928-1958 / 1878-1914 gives -381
